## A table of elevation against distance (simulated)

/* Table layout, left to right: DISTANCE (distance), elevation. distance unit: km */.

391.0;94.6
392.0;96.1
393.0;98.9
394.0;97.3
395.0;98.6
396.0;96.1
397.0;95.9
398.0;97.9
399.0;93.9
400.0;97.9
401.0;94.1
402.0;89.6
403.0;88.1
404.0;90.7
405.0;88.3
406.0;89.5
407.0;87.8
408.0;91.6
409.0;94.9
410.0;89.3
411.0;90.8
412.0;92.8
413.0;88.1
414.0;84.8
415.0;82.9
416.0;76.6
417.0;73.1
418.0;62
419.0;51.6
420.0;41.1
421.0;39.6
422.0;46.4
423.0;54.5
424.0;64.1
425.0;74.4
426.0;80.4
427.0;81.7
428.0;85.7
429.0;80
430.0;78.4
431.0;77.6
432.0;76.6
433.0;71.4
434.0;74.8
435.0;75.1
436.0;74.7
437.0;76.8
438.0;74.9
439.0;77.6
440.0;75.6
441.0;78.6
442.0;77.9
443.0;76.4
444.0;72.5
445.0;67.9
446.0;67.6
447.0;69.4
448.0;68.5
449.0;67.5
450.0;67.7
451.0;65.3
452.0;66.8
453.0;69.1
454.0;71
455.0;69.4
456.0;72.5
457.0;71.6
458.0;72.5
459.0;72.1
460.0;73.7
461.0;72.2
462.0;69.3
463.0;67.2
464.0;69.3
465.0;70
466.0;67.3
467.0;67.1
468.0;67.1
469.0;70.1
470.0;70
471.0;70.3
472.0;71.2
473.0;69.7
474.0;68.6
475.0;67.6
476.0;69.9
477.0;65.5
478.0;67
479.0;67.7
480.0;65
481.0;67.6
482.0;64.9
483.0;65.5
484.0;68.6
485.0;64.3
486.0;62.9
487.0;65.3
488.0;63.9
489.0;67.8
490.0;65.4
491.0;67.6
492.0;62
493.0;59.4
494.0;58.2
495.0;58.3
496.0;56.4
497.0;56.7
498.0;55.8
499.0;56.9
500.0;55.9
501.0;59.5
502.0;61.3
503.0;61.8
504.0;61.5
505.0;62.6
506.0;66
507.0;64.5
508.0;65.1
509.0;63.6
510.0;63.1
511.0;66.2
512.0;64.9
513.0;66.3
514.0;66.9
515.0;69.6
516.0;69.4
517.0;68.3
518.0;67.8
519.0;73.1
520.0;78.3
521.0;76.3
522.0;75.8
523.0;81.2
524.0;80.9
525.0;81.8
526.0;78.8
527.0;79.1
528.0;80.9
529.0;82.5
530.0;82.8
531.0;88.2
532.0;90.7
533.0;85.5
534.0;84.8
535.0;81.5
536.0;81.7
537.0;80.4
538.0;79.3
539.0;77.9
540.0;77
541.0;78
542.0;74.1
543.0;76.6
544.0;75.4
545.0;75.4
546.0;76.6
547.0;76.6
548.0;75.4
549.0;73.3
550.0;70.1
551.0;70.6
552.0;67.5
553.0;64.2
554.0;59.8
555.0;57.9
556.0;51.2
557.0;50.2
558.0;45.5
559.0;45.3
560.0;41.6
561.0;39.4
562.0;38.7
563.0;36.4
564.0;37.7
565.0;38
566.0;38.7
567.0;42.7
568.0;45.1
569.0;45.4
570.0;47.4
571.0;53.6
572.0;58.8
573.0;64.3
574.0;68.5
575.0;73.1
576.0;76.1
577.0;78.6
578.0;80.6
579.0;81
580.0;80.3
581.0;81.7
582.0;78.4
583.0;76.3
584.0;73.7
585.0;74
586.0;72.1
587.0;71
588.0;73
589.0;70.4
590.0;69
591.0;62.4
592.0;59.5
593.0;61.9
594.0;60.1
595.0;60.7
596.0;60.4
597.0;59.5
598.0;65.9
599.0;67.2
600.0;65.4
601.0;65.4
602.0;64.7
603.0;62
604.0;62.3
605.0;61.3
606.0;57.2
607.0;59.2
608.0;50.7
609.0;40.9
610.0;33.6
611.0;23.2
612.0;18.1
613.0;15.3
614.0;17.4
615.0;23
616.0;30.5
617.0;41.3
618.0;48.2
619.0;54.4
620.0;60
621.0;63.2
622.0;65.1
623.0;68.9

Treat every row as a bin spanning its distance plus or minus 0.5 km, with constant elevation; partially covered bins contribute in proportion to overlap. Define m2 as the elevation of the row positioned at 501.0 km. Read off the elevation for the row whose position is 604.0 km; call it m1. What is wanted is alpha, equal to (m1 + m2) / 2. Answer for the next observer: 60.9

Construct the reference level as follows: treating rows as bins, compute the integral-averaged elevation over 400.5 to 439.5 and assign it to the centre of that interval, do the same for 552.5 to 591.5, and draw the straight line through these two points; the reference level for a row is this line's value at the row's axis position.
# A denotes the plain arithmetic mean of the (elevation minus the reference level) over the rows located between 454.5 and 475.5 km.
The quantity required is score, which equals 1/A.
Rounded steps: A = -2.2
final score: -0.5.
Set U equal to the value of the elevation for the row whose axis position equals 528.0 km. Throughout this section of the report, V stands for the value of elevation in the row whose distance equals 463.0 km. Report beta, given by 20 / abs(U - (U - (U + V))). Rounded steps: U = 80.9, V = 67.2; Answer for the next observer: 0.14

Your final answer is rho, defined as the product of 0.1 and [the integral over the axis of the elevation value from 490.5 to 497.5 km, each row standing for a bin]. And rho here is 42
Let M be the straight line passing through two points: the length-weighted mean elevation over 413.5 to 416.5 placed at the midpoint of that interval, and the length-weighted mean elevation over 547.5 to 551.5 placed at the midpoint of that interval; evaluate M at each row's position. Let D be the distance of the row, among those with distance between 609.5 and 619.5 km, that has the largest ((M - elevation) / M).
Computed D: 613.0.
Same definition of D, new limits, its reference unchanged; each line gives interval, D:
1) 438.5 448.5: 446.0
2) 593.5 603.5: 597.0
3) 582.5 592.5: 592.0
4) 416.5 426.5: 421.0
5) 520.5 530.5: 522.0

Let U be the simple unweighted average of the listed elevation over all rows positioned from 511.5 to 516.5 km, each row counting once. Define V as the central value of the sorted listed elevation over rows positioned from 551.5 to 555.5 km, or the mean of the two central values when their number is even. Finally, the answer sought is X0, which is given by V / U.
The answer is 0.9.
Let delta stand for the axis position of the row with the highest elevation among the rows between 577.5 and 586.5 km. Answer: 581.0 km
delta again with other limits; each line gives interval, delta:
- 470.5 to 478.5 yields 472.0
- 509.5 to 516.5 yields 515.0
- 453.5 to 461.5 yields 460.0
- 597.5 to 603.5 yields 599.0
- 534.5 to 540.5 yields 536.0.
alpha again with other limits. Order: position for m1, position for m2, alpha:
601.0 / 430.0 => 71.9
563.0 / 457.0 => 54.0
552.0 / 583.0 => 71.9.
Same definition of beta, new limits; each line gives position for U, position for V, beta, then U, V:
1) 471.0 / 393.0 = 0.12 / 70.3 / 98.9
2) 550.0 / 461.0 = 0.14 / 70.1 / 72.2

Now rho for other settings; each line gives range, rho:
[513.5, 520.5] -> 49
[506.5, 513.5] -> 45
